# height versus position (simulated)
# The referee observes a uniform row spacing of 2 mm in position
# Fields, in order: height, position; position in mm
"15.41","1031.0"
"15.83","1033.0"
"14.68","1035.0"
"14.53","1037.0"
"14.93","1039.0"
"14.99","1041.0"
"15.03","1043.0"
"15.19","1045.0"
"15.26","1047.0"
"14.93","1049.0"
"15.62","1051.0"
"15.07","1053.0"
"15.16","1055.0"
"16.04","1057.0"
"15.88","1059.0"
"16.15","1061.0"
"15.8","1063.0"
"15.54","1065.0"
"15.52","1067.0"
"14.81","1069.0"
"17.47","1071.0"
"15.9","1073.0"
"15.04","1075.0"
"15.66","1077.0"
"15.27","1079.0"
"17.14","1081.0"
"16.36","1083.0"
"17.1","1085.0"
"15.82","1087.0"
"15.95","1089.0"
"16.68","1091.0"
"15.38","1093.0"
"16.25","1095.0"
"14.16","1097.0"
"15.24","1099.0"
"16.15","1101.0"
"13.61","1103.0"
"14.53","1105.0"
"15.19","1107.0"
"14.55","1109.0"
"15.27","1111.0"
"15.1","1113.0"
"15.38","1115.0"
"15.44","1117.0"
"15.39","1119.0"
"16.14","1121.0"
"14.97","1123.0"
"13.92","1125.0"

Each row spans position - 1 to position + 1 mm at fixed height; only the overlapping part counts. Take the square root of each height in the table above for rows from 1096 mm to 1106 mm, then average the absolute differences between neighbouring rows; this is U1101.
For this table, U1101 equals 0.18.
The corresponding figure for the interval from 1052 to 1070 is 0.04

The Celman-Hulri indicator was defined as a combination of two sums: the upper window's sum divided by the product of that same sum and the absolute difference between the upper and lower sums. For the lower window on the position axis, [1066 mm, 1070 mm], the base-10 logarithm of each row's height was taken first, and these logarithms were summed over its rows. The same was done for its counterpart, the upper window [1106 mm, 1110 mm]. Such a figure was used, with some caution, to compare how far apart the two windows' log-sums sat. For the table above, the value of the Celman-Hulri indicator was 59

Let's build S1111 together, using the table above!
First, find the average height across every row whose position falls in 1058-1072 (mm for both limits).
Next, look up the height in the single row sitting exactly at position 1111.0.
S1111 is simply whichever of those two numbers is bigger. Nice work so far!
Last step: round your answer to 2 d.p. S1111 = 15.88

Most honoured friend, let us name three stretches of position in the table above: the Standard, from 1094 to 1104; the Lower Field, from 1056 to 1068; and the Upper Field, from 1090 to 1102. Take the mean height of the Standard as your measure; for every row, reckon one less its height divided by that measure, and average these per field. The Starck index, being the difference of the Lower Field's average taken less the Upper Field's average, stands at -0.01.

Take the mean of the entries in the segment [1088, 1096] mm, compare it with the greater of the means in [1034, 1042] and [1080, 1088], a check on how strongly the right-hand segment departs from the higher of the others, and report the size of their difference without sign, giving 0.54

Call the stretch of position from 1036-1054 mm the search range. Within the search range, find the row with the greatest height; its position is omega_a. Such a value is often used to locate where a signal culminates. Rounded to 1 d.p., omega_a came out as 1051.0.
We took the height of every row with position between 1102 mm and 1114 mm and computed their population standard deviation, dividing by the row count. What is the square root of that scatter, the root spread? 0.756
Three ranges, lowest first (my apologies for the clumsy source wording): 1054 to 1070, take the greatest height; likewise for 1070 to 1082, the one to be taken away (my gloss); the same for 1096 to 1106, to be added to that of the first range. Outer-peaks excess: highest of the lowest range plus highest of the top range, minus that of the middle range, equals 14.8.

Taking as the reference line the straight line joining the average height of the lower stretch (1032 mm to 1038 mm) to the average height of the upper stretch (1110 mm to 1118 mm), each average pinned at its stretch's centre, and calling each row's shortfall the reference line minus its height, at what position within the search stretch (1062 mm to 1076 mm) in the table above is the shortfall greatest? 1069.0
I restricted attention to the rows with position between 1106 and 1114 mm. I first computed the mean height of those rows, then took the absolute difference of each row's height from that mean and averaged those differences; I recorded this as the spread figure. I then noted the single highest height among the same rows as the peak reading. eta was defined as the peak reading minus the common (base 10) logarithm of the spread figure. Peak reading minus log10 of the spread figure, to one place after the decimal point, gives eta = 15.9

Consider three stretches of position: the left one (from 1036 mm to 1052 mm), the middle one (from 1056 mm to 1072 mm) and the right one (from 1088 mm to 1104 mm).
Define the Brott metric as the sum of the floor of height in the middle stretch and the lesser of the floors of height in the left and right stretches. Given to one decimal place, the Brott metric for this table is 28.4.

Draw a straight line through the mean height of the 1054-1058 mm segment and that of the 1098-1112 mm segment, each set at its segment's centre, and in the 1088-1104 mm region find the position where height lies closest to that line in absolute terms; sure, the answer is 1099.0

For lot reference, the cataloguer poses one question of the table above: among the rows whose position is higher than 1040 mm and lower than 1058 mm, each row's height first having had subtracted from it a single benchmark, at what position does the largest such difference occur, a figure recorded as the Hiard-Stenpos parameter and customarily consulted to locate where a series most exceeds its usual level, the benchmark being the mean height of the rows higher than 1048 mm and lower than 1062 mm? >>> 1057.0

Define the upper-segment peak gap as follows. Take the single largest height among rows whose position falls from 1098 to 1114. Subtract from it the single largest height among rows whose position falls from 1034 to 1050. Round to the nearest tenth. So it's 0.9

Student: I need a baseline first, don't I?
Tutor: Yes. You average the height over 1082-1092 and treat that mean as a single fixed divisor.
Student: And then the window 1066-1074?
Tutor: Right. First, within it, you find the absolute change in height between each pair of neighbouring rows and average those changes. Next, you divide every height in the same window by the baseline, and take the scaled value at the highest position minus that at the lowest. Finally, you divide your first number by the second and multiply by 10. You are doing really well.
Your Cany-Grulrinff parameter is 710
